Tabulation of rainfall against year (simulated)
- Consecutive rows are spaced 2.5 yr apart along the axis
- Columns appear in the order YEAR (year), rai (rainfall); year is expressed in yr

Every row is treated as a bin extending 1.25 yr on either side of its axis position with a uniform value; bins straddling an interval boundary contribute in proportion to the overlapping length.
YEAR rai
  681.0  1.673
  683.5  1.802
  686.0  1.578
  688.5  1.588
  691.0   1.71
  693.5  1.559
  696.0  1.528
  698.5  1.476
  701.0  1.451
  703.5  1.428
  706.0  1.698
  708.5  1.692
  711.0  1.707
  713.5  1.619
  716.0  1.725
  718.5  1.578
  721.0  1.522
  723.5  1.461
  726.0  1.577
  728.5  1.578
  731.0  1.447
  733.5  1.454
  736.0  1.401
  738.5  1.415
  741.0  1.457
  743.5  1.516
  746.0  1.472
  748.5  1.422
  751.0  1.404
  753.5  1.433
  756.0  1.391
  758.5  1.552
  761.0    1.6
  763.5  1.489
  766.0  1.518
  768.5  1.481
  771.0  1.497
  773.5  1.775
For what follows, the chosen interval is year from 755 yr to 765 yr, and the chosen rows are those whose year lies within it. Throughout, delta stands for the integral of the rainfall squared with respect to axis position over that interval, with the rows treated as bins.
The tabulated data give 23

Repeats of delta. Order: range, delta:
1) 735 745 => 21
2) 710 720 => 27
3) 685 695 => 26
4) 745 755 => 20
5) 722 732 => 23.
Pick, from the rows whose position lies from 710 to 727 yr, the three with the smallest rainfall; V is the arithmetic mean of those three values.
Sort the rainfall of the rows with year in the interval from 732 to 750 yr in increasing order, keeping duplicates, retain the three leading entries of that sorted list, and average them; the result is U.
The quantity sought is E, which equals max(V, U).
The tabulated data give 1.52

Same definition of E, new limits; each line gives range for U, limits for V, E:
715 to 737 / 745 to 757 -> 1.43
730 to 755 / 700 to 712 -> 1.52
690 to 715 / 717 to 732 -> 1.48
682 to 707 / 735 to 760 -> 1.45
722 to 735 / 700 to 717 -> 1.50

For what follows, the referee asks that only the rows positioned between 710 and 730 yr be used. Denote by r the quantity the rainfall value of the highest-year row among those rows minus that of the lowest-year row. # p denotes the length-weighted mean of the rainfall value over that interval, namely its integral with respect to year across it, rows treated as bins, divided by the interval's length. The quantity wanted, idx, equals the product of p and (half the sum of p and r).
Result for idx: 1.17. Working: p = 1.59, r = -0.13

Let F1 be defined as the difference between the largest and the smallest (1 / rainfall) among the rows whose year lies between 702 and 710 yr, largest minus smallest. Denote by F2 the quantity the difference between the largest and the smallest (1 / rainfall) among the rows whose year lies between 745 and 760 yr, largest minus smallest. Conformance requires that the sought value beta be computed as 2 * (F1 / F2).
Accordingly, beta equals 3.0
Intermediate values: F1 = 0.11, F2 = 0.075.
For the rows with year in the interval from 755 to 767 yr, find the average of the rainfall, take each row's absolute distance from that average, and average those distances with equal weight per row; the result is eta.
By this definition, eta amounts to 0.056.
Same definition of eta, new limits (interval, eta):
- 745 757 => 0.022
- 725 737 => 0.069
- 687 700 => 0.061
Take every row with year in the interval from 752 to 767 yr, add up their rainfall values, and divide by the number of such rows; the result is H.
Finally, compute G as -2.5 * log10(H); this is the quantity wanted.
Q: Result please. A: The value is -0.438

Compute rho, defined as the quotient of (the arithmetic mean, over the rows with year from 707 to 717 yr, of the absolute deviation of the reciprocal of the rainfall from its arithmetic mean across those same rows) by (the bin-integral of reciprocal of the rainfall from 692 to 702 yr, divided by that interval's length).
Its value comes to 0.018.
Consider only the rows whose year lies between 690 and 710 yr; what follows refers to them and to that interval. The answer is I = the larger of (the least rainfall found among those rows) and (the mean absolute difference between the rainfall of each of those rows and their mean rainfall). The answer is 1.43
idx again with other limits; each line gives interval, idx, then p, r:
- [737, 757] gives 1.02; 1.44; -0.02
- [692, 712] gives 1.34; 1.57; 0.15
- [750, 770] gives 1.16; 1.48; 0.08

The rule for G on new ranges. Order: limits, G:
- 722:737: -0.430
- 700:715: -0.510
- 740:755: -0.404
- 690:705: -0.458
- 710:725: -0.512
